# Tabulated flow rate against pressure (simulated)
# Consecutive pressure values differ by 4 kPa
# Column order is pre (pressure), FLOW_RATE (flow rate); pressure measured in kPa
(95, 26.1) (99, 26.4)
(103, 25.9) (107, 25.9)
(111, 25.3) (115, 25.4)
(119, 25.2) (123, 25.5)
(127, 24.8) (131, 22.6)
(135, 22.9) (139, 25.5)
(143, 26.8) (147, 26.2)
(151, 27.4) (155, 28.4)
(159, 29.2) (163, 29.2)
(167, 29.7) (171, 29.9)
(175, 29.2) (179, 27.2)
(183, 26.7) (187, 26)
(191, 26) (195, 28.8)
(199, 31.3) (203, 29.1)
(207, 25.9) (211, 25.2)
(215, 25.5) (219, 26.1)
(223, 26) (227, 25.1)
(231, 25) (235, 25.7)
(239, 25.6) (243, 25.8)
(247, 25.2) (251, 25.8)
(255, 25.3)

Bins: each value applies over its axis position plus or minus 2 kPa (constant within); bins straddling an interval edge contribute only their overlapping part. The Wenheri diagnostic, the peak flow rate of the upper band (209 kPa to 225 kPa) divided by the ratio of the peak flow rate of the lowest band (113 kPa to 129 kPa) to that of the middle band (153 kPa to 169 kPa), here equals 30.4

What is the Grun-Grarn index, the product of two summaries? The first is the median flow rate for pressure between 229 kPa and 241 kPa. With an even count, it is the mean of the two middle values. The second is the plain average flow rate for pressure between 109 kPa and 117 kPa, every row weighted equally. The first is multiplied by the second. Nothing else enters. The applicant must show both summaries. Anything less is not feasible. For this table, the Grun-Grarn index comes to 649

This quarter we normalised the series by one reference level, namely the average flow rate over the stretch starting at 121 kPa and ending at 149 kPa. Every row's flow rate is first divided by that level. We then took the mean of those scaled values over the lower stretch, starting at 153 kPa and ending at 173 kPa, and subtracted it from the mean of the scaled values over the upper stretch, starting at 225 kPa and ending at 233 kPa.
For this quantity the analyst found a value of -0.17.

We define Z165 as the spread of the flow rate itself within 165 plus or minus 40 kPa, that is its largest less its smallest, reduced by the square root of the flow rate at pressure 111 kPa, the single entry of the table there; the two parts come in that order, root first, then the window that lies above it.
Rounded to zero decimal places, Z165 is 4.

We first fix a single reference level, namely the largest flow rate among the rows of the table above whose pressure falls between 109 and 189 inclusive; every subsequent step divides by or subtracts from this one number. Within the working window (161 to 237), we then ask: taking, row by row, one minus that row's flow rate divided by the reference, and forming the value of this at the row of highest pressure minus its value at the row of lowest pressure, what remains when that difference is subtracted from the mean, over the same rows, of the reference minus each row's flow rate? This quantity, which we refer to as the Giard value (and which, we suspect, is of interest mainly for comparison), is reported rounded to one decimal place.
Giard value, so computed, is 2.5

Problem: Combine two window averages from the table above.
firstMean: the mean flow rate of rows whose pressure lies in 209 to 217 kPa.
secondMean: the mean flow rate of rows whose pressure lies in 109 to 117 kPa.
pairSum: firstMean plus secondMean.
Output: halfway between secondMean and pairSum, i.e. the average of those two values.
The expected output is 38.0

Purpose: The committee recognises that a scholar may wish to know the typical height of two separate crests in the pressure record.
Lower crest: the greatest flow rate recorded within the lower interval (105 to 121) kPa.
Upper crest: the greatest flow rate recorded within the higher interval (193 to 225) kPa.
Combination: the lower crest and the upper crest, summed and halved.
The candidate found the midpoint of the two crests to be 28.6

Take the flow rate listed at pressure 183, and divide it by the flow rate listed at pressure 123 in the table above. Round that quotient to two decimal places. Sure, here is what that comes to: 1.05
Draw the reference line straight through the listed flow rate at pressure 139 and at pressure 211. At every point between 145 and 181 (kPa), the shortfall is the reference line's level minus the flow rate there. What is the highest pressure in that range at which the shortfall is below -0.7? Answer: 179 kPa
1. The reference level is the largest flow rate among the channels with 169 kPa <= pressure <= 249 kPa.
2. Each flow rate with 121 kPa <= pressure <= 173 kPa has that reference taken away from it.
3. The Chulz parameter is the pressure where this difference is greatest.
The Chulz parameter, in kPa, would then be 171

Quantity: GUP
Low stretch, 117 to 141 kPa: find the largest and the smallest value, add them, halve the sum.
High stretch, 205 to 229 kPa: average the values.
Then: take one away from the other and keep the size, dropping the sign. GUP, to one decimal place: 1.6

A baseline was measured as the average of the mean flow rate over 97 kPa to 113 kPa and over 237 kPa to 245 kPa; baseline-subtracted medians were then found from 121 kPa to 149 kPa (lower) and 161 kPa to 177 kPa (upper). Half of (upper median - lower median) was 2.0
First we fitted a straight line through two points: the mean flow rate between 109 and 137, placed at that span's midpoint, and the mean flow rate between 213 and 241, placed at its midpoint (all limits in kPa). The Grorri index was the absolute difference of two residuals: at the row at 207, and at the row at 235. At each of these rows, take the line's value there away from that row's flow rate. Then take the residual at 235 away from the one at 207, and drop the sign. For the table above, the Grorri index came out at 0.5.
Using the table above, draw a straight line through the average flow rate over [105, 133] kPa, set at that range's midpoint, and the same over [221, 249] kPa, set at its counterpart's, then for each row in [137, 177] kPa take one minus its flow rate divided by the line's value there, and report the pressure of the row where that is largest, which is 139 kPa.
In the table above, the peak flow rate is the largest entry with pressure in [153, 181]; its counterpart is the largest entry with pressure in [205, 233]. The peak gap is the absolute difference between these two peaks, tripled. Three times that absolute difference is 11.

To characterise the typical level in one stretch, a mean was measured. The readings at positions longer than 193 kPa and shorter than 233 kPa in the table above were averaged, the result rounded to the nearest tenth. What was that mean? 26.8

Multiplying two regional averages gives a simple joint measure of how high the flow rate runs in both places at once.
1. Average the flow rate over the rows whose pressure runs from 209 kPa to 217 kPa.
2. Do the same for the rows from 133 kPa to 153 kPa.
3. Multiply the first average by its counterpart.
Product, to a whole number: 653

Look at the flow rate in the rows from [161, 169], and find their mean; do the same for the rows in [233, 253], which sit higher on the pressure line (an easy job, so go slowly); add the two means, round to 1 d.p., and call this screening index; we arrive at 55.1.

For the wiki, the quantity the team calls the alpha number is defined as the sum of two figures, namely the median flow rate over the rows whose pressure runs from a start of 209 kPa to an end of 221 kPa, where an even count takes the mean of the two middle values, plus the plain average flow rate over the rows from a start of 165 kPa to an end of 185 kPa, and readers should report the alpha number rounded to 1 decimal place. 54.0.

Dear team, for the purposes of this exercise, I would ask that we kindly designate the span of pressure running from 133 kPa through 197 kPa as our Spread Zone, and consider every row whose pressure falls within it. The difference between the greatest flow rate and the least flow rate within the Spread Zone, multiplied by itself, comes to 49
